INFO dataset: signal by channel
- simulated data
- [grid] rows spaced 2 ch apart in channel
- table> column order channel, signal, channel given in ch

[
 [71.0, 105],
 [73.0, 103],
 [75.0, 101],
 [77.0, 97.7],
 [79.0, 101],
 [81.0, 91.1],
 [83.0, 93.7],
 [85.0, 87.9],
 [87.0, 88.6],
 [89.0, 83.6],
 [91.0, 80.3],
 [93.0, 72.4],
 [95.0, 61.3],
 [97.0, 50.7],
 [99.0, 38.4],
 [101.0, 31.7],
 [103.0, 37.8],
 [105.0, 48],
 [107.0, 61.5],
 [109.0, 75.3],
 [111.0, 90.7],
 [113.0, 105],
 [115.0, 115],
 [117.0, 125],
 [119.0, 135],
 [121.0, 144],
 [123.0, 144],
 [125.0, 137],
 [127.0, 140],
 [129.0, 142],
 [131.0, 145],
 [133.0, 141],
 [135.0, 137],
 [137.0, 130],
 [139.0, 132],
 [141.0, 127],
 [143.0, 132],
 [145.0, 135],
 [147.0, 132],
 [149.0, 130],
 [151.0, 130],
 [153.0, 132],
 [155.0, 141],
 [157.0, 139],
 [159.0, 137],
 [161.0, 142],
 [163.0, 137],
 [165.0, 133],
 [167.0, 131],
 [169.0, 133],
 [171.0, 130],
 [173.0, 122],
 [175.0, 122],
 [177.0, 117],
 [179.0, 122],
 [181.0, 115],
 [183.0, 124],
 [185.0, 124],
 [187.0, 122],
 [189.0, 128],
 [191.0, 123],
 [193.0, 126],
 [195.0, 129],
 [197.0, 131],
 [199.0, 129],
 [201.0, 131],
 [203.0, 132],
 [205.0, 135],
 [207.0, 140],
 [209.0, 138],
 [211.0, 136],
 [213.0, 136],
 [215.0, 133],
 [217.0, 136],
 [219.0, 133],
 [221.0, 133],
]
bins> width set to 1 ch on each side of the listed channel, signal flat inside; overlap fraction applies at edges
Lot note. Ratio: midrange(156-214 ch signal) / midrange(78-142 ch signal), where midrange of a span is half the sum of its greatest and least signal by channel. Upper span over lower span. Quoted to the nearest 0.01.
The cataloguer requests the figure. 1.45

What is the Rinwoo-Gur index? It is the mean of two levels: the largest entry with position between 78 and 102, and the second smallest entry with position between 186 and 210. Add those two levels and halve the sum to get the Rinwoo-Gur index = 112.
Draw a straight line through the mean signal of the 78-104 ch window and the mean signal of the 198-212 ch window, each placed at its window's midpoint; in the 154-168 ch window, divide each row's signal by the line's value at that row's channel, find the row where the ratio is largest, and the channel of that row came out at 155.0 ch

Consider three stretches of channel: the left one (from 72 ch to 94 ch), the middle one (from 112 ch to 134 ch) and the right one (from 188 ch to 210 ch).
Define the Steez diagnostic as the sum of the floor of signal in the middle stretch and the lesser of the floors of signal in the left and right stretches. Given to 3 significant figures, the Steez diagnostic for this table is 177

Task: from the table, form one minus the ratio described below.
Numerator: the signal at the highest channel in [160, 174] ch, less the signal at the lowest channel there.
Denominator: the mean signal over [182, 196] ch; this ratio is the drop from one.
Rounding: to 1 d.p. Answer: 1.2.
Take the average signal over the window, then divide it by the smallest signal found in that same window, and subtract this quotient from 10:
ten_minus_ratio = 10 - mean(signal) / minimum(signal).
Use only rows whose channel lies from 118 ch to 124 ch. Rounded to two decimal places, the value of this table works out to 8.96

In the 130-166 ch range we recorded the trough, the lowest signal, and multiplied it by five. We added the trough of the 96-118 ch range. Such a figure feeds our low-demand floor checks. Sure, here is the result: 667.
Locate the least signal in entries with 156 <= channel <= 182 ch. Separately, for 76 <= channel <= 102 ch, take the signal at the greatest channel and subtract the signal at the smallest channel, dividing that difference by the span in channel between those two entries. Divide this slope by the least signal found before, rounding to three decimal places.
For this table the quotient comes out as -0.024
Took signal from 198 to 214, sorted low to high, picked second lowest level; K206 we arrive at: 131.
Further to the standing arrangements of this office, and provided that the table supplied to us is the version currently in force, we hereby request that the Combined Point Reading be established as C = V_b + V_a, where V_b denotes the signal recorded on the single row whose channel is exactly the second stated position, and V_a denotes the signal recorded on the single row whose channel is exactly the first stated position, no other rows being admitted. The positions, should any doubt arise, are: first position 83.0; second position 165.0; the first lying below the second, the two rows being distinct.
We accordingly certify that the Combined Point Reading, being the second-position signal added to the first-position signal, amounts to 227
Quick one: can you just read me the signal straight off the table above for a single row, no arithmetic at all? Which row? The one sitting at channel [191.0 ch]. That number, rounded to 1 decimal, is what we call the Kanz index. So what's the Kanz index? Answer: 123.0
